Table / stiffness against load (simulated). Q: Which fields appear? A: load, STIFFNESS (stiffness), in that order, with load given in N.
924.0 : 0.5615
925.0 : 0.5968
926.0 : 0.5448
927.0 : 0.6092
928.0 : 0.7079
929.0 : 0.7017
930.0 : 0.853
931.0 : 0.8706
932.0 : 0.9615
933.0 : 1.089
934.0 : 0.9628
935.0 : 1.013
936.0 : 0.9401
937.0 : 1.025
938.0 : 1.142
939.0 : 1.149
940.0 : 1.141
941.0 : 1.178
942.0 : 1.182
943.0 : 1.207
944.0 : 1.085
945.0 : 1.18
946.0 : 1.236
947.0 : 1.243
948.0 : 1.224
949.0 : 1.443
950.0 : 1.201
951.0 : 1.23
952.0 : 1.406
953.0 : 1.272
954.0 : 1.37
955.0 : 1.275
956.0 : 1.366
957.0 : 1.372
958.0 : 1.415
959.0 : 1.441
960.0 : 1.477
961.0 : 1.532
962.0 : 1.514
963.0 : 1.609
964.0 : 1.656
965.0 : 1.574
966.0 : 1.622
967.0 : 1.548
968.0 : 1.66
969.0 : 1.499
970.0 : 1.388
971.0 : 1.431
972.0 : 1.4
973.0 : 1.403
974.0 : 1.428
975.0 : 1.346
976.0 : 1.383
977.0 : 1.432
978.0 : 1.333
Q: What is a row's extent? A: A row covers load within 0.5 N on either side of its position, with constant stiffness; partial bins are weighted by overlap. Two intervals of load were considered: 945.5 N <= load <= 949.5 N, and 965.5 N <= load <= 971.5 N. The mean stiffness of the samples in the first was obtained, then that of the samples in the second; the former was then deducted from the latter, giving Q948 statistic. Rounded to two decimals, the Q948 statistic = 0.24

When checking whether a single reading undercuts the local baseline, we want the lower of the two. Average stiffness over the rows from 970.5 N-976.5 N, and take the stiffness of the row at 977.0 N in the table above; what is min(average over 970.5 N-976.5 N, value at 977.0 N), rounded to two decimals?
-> 1.40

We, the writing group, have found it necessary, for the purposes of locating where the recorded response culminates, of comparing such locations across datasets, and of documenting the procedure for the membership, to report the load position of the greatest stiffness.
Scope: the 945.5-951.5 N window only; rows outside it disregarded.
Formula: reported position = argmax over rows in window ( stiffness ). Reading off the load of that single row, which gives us 949.0 N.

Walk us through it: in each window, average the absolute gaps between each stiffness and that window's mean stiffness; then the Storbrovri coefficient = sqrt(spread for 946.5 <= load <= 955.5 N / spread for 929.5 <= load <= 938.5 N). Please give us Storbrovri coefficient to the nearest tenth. 1.0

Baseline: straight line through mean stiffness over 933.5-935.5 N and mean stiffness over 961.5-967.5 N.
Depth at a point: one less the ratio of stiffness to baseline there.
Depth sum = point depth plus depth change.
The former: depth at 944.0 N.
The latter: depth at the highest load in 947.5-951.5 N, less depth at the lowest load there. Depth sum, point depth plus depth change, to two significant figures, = 0.12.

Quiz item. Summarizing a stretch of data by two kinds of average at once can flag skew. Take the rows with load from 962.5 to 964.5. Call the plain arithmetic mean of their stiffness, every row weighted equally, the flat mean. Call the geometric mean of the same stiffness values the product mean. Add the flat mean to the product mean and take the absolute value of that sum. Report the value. 3.3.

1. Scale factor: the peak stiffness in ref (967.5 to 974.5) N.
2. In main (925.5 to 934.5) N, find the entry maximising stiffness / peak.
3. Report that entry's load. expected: 933.0 N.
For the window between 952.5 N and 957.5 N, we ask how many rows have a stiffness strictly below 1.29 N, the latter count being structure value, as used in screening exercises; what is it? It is 2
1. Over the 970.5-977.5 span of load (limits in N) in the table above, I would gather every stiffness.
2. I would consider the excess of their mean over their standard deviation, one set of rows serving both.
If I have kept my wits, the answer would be 1.37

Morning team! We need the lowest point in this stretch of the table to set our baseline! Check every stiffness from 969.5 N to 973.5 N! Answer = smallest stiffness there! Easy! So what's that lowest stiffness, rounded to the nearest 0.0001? 1.3880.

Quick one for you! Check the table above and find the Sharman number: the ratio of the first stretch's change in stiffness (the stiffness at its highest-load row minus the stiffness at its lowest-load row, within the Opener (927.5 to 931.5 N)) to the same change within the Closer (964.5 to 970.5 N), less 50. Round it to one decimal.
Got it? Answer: -50.9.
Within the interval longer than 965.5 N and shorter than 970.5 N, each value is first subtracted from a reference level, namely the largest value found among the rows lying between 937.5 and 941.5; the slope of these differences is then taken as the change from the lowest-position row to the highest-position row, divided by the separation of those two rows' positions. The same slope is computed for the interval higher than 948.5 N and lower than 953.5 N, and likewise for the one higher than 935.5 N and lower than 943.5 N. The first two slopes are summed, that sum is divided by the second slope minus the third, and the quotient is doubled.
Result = 2.5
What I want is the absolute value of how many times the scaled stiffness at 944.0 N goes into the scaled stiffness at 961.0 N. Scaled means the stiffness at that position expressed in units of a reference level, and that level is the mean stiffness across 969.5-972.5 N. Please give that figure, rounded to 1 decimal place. 1.4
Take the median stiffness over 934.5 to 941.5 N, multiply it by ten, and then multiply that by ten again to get 114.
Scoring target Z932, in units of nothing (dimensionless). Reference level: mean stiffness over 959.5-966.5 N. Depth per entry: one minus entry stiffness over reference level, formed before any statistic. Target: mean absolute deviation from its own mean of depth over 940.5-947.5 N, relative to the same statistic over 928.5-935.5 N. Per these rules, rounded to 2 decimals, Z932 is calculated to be 0.37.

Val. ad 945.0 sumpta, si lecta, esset 1.18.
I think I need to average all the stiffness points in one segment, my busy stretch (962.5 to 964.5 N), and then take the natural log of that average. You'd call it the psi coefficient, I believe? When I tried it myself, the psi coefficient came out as 0.5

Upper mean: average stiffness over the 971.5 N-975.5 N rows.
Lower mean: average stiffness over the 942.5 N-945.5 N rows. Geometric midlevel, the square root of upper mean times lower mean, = 1.27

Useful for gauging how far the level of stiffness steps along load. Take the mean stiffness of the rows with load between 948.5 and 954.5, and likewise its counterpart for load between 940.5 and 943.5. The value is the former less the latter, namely 0.13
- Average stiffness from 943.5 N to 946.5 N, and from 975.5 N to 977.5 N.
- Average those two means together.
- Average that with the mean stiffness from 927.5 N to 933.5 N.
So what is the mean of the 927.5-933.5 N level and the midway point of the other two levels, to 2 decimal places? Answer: 1.08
